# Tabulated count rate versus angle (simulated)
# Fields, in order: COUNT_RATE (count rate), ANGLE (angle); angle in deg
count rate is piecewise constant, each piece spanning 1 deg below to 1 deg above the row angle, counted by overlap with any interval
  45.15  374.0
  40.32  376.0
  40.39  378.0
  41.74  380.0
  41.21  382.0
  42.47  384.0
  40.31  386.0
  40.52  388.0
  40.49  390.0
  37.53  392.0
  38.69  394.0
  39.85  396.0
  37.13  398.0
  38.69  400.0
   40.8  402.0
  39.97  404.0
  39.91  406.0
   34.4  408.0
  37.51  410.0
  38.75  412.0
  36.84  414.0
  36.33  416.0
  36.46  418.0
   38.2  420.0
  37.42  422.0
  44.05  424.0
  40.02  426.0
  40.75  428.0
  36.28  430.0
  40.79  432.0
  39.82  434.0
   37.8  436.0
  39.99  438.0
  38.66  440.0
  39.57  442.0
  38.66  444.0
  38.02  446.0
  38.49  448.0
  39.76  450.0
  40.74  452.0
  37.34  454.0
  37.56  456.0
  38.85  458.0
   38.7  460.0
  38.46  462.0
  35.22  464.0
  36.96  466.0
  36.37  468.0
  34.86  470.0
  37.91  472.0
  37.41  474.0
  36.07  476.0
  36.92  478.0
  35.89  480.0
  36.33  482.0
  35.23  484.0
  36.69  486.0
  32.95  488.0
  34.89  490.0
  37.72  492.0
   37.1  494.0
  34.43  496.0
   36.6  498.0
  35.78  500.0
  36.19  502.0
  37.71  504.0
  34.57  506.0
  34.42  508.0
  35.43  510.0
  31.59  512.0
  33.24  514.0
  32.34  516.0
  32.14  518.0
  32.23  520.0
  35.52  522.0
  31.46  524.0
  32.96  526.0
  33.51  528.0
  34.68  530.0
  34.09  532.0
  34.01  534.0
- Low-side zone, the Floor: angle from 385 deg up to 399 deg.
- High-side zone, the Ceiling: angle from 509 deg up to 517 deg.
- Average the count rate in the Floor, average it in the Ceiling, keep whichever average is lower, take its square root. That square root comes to 5.76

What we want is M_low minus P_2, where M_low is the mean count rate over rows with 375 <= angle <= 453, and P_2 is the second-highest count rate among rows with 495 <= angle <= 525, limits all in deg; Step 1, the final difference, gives 2.6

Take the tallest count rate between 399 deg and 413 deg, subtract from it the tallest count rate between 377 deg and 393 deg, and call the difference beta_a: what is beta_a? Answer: -2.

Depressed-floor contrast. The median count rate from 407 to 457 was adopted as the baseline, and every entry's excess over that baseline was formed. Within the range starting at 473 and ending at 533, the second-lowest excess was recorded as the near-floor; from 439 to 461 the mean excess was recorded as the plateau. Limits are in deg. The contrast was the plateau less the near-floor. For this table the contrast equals 7.2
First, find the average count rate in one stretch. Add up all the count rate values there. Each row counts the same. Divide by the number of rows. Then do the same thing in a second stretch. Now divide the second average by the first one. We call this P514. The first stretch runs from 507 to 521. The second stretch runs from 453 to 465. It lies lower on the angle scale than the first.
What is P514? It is 1.14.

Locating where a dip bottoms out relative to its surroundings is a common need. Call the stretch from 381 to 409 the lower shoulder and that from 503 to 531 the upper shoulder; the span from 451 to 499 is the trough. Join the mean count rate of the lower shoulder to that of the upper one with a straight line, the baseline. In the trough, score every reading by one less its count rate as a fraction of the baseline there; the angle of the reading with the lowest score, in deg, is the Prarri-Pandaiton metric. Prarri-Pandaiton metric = 452.0 deg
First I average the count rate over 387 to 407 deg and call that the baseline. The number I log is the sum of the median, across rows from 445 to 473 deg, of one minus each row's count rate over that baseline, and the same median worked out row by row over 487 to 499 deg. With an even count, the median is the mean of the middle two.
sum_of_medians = 0.13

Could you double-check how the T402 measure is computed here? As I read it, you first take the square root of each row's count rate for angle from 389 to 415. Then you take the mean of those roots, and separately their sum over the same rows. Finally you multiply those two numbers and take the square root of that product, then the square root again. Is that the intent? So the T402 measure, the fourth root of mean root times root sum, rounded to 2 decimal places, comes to 4.73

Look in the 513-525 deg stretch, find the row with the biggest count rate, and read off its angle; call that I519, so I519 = 522.0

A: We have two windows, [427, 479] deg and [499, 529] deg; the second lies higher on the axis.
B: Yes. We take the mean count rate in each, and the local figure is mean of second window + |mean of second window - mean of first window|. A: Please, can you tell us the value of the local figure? 38.2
